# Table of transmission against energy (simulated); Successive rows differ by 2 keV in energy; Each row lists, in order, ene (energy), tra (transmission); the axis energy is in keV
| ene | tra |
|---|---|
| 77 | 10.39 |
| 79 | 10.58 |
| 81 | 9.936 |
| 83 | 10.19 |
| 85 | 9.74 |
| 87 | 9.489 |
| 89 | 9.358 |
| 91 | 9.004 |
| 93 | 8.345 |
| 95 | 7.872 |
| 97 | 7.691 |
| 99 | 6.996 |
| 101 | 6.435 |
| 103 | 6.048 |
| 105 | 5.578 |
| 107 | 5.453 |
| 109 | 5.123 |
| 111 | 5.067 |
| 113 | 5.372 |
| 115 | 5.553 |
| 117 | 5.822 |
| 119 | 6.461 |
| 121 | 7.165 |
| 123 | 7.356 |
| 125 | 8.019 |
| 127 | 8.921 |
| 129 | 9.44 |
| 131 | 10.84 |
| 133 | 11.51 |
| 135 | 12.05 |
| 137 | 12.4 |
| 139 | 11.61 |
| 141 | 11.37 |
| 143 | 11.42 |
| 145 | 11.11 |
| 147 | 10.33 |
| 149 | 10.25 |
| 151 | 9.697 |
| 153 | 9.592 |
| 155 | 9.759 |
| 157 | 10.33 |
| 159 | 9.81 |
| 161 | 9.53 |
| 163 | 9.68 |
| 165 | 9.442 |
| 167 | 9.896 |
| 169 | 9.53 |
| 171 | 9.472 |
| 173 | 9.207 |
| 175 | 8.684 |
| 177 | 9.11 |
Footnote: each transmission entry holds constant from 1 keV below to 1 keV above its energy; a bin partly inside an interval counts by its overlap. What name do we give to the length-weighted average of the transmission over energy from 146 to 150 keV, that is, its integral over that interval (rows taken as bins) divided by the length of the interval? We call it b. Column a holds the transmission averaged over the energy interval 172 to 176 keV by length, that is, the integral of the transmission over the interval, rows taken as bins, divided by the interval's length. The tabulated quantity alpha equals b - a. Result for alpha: 1.3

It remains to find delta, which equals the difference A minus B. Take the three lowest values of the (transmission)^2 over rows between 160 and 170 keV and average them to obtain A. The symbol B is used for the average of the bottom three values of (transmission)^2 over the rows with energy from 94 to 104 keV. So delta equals 48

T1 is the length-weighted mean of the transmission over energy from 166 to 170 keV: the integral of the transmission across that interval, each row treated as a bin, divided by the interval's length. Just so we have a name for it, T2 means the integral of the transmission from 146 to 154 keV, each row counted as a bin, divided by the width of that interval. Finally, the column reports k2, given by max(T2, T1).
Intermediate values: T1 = 9.7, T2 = 10.0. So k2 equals 10.0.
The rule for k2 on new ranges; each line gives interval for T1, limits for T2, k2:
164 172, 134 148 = 11.5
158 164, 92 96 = 9.7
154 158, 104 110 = 10.0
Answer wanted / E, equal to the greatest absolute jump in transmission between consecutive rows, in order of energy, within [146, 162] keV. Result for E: 0.57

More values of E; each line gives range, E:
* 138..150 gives 0.78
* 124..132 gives 1.40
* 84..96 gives 0.66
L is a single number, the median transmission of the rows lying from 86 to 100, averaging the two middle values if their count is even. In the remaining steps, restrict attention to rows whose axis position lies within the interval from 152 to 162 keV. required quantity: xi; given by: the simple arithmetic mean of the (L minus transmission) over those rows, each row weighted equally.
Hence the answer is -1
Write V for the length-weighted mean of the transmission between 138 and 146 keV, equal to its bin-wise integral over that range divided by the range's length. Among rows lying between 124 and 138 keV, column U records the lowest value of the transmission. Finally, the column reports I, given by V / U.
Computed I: 1.4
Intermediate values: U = 8.019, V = 11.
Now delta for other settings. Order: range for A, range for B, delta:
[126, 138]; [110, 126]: 67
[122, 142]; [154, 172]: -24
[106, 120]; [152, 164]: -65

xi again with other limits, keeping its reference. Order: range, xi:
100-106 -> 2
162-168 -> -1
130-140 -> -3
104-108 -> 3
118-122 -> 2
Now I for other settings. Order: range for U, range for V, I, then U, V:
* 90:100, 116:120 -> 0.9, 6.996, 6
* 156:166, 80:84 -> 1.1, 9.442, 10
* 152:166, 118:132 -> 0.9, 9.442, 8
